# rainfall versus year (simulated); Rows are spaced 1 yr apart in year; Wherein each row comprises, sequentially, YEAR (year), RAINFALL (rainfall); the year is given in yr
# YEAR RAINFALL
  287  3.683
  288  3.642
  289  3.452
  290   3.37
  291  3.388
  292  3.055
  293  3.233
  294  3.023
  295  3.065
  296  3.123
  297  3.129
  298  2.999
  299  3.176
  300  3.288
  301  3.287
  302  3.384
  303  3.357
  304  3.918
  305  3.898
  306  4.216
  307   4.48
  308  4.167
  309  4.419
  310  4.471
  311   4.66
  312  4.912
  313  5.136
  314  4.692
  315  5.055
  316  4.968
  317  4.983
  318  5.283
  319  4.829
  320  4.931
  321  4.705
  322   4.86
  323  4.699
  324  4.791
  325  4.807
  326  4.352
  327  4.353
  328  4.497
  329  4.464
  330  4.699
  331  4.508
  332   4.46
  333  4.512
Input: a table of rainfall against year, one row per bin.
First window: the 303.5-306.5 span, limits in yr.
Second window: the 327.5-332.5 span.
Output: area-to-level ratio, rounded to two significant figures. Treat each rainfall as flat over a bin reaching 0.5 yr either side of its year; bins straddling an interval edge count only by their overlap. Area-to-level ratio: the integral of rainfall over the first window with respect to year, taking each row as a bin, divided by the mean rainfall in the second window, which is 2.7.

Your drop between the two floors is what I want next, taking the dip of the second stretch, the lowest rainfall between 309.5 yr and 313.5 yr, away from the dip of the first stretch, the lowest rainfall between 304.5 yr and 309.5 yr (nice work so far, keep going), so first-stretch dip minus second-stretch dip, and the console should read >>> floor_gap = -0.57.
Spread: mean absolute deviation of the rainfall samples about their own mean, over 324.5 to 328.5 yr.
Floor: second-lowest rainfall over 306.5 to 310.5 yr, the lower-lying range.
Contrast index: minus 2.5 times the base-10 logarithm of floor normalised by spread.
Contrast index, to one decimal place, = -3.7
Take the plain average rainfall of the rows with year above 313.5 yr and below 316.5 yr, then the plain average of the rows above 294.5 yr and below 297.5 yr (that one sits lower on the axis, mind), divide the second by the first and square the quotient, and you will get 0.40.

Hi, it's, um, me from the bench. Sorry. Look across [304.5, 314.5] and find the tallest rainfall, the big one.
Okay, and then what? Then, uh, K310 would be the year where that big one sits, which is 313 yr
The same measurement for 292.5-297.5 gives 293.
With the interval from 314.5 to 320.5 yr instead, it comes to 318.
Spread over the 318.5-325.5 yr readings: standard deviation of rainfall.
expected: 0.08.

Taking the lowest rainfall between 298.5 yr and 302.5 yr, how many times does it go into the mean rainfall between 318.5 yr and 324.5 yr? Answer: 1.51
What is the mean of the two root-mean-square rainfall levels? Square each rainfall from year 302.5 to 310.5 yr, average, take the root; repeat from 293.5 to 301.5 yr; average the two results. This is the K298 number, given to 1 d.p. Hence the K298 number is 3.6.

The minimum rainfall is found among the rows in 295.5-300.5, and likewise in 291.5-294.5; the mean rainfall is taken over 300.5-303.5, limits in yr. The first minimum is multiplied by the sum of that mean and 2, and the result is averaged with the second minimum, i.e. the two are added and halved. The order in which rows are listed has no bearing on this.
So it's 9.5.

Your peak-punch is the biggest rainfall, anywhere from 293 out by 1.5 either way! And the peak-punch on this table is 3.233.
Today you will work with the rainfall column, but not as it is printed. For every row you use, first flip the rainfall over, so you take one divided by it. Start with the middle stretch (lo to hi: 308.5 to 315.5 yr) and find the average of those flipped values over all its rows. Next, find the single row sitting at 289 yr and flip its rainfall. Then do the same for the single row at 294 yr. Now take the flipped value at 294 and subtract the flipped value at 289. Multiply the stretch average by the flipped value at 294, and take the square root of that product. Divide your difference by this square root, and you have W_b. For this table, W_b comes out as 0.16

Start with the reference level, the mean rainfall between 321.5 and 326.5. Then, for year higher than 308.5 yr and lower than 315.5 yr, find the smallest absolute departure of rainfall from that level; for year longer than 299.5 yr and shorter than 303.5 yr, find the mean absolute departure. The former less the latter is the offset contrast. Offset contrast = -1.36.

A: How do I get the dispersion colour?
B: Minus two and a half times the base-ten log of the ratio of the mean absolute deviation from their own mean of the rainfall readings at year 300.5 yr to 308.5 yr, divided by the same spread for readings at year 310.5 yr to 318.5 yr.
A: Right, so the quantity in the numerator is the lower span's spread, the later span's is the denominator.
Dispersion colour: -0.95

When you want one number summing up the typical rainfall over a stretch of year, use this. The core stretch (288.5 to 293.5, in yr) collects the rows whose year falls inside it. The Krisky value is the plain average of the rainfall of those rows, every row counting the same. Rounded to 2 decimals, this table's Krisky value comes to 3.30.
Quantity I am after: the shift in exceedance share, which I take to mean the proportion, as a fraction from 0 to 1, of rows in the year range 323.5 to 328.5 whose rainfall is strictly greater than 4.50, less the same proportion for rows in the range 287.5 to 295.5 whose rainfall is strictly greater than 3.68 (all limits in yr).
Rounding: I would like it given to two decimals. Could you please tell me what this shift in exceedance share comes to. 0.40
